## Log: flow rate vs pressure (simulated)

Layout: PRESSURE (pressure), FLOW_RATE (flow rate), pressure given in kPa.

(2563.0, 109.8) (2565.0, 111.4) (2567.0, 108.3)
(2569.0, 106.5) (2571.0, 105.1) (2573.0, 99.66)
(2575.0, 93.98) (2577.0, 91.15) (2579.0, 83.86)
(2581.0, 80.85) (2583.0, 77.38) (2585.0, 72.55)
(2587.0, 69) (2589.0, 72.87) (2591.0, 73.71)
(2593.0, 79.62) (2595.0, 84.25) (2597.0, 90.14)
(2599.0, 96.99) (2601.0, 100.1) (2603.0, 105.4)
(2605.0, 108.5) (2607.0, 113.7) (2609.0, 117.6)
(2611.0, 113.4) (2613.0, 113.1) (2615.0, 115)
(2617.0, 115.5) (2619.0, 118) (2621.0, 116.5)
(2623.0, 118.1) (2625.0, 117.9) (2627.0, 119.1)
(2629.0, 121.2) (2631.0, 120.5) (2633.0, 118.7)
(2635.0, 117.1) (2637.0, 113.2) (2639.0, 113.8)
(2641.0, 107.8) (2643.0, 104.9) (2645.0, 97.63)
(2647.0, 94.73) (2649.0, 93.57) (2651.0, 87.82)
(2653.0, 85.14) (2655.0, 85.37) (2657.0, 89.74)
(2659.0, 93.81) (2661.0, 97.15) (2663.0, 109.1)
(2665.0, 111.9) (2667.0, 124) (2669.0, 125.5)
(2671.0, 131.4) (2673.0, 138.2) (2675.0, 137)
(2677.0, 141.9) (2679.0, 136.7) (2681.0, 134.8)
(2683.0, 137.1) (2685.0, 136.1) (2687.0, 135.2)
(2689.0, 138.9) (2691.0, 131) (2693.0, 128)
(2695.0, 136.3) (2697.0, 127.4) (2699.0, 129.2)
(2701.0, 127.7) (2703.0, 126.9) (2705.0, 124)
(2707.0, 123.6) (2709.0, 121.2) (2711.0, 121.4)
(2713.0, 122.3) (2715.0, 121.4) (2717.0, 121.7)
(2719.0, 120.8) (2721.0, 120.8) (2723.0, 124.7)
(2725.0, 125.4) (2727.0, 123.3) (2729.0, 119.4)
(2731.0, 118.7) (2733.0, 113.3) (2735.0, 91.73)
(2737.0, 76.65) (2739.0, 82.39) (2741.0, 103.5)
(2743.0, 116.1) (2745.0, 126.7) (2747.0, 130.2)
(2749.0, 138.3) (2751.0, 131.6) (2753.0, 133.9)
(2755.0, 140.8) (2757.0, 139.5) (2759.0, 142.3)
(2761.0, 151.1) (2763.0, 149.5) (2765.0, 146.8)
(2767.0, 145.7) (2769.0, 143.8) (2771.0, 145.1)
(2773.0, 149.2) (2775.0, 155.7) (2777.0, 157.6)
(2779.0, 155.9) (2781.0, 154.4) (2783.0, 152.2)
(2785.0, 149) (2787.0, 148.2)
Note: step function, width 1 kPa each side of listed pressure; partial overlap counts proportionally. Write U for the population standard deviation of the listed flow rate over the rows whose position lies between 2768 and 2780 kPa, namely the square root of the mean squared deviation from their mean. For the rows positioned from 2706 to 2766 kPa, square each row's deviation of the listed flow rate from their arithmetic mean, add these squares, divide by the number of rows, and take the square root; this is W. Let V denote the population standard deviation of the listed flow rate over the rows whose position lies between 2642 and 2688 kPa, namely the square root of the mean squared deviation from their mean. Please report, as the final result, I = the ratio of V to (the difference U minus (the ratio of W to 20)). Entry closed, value 4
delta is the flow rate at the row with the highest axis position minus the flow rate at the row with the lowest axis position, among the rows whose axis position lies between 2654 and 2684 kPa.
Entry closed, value 52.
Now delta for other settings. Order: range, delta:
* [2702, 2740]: -45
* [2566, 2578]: -17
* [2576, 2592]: -17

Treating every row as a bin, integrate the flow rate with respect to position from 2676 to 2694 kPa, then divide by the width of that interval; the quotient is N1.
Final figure 136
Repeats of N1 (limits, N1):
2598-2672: 109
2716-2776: 128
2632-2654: 103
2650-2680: 113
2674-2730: 128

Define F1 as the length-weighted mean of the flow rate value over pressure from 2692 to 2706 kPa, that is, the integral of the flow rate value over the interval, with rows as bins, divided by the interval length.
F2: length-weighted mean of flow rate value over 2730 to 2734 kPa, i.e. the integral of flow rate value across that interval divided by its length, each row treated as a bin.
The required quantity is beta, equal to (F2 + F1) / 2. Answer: 122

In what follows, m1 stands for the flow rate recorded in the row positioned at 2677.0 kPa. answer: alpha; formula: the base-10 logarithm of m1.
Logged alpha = 2.15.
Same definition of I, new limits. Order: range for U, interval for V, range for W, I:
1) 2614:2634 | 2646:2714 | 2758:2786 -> 11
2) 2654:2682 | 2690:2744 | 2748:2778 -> 1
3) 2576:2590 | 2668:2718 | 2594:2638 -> 1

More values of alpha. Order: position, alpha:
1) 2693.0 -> 2.11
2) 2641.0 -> 2.03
